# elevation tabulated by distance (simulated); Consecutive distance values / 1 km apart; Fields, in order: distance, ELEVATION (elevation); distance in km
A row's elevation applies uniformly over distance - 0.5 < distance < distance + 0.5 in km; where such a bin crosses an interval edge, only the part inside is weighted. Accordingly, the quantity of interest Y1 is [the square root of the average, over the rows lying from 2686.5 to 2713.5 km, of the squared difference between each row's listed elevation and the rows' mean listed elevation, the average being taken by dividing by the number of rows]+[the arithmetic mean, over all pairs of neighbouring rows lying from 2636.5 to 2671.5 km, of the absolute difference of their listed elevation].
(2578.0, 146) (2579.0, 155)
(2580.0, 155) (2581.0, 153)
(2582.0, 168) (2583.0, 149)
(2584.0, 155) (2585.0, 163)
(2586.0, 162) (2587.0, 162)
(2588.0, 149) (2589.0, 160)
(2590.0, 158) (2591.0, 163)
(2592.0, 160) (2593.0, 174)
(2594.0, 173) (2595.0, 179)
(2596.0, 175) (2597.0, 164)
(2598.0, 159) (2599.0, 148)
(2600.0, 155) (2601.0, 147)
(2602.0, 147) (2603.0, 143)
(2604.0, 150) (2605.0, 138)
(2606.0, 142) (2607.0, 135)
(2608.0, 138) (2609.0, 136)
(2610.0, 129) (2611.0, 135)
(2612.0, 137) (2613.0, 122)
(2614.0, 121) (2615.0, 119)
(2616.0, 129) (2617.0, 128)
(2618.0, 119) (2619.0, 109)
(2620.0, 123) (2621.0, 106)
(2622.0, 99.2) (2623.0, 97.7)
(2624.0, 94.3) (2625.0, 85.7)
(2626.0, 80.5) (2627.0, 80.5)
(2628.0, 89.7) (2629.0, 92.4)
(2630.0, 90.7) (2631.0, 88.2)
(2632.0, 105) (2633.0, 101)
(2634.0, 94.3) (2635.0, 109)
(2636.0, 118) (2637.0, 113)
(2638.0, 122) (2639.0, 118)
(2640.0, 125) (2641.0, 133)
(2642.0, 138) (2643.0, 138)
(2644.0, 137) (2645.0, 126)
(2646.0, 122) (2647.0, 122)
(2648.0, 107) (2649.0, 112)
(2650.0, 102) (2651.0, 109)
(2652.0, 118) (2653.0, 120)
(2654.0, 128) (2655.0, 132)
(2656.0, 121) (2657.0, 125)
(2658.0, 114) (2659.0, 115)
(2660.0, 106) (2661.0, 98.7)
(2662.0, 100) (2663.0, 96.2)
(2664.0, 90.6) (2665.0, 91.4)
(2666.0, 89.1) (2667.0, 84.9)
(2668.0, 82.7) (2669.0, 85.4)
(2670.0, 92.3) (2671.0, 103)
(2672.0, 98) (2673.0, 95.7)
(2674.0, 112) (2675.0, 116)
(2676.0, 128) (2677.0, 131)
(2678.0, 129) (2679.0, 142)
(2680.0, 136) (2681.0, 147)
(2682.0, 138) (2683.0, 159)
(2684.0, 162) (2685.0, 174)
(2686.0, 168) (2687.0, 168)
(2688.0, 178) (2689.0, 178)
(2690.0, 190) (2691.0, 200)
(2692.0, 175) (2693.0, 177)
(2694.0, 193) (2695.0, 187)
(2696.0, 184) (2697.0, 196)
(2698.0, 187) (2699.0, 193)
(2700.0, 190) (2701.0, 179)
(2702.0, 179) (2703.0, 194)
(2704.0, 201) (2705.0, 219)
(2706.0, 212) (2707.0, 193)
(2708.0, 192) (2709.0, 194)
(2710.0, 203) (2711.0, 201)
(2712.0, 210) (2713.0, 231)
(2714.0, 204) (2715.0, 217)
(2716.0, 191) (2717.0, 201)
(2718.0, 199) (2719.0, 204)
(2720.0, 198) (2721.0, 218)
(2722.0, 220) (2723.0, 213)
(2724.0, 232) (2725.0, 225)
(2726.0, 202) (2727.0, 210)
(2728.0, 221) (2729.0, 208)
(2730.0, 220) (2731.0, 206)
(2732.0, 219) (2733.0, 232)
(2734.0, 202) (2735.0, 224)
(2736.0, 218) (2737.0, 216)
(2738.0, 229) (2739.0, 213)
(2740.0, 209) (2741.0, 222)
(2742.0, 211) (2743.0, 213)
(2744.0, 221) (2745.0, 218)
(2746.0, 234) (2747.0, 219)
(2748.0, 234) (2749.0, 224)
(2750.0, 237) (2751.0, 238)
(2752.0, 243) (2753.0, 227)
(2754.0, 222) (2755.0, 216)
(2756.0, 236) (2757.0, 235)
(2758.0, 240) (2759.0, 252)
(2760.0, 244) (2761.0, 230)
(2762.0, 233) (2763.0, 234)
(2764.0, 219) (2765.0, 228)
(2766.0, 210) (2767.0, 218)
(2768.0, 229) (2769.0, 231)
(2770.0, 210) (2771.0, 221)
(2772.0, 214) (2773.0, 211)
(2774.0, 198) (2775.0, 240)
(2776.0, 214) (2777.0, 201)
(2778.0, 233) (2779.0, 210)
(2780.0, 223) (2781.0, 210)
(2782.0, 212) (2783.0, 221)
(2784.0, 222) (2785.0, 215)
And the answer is 20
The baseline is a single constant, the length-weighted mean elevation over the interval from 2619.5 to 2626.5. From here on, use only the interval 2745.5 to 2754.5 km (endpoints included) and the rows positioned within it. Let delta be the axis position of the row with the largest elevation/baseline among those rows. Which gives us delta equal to 2752.0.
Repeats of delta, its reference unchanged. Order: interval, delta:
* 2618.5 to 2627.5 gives 2620.0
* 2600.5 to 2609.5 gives 2604.0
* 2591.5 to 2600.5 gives 2595.0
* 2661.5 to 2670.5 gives 2662.0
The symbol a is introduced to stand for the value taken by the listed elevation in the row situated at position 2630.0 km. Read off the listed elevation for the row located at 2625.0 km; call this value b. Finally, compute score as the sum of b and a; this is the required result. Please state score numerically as 176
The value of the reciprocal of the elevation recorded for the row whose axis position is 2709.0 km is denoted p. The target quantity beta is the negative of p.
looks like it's -0.0052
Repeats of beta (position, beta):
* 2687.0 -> -0.0060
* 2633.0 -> -0.0099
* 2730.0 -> -0.0045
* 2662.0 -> -0.0100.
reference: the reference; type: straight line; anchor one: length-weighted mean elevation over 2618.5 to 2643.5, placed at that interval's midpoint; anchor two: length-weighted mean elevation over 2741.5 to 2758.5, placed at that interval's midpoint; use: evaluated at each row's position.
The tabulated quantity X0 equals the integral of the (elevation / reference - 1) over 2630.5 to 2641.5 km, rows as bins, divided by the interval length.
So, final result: 0.00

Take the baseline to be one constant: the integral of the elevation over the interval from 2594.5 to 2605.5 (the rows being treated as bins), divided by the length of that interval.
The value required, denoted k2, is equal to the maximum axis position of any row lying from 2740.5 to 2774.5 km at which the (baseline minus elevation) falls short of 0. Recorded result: 2774.0 km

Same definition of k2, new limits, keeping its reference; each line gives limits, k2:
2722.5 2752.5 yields 2752.0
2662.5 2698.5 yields 2698.0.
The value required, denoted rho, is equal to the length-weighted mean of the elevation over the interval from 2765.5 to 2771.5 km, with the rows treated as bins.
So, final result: 220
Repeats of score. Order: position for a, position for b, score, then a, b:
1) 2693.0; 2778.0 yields 410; 177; 233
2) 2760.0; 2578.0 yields 390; 244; 146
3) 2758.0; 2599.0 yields 388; 240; 148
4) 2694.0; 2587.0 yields 355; 193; 162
